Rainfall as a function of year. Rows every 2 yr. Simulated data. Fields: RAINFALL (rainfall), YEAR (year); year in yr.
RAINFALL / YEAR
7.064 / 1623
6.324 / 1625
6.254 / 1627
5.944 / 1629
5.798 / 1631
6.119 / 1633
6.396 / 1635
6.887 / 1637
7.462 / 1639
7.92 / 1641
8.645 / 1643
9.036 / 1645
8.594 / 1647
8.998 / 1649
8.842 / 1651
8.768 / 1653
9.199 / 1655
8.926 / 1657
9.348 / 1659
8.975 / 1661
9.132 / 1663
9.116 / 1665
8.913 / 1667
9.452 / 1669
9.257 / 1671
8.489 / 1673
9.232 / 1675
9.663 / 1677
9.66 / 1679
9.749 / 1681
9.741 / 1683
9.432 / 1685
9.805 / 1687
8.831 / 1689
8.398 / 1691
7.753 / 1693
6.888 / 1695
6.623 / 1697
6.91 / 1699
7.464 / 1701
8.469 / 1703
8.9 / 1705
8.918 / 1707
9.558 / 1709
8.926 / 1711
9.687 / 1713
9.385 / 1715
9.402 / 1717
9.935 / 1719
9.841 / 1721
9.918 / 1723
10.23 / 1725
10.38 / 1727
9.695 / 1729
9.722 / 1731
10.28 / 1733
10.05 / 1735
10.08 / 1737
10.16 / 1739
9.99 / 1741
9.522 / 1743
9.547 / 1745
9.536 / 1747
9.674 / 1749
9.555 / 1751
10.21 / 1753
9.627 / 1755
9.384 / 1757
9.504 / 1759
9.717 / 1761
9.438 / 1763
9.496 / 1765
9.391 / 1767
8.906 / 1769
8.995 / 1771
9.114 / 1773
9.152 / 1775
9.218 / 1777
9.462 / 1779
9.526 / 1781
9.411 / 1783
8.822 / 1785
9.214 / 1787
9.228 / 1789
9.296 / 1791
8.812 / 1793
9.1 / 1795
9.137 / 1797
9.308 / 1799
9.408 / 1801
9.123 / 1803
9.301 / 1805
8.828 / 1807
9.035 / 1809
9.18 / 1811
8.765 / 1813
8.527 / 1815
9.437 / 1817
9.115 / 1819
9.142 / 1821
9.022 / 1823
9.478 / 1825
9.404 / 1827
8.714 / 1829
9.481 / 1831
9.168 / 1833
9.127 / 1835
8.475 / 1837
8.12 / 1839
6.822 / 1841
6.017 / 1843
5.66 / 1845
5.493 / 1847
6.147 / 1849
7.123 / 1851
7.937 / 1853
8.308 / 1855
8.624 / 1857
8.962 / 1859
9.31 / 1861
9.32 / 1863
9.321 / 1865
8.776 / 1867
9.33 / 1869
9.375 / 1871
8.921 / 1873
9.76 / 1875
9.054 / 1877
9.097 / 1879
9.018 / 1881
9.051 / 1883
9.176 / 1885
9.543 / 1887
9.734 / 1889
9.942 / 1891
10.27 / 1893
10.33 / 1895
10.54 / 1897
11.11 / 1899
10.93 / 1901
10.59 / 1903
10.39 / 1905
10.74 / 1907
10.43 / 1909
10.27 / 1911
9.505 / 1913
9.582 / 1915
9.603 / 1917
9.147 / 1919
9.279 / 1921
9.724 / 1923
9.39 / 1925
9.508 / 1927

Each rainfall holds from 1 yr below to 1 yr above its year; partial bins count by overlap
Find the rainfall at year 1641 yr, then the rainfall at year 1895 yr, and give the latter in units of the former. 1.3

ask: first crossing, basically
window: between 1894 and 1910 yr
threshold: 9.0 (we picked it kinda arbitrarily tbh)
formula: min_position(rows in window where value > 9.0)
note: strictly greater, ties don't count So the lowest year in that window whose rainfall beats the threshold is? 1895 yr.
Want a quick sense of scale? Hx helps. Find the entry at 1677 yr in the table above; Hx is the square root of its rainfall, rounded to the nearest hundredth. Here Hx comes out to 3.11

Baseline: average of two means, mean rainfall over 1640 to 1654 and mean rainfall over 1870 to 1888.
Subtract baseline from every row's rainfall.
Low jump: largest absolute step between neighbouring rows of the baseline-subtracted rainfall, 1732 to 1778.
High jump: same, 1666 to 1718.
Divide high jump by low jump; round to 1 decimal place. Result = 1.5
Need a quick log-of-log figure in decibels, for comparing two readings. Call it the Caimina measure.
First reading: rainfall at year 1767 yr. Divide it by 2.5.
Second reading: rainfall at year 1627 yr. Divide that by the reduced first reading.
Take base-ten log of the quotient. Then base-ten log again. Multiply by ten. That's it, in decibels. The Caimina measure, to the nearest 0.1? -6.5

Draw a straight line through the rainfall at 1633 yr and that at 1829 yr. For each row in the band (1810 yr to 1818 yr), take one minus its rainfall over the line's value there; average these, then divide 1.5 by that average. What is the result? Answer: -28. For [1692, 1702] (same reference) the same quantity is -65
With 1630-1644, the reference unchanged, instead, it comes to -11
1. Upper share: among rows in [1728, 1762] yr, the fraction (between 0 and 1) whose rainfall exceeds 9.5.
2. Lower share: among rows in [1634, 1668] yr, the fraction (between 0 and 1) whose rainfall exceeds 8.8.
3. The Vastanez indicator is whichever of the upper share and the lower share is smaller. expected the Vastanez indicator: 0.59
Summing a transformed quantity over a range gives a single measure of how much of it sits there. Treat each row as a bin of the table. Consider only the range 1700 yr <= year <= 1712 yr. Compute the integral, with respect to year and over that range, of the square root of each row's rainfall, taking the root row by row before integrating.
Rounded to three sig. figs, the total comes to 35.4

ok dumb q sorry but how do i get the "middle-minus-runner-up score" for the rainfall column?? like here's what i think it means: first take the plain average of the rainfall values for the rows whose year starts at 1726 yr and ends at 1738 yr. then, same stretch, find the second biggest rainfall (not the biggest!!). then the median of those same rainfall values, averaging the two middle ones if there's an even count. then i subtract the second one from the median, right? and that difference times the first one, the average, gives -2.2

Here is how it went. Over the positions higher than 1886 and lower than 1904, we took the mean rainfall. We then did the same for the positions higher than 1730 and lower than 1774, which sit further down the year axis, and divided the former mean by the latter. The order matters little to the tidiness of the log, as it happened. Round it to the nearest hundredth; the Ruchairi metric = 1.07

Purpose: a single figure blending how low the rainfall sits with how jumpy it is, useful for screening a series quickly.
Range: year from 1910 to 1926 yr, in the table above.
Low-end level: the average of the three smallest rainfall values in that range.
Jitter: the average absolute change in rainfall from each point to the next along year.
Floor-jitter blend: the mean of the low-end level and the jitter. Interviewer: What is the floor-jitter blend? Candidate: 4.8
